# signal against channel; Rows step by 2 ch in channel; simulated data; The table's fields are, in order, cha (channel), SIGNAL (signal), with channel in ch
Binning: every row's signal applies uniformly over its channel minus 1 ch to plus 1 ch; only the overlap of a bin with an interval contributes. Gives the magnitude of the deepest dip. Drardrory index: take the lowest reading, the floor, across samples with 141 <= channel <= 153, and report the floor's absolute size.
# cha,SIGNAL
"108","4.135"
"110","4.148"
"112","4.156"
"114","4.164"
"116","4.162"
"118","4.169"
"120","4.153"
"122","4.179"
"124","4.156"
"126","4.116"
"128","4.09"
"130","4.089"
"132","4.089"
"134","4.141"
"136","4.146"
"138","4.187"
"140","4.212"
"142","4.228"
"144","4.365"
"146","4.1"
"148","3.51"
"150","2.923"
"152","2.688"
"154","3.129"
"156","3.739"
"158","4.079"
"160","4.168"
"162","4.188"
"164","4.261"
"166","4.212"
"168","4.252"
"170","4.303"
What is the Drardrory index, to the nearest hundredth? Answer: 2.69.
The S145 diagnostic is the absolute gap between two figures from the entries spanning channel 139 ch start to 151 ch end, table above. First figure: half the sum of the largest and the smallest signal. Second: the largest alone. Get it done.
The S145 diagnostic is 0.72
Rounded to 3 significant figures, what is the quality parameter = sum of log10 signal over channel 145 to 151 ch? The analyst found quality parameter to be 1.62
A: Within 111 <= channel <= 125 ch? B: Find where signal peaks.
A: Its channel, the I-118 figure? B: 122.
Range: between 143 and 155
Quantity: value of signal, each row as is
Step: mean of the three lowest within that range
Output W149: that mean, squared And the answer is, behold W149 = 8.5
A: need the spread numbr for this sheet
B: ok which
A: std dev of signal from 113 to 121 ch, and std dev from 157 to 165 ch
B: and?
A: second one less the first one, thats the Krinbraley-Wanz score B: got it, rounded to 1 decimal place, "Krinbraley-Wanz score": 0.1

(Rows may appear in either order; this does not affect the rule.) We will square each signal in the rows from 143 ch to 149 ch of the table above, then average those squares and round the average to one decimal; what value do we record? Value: 16.1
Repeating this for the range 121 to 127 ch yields 17.2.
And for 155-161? 16.0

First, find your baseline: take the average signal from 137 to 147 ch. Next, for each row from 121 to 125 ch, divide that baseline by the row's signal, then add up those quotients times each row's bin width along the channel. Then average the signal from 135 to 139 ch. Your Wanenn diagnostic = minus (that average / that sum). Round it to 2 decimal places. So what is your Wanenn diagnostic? -1.03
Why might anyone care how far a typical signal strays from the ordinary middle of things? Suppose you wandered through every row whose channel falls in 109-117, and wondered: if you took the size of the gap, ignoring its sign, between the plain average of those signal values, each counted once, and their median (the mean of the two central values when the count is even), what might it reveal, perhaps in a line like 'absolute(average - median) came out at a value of 0.0015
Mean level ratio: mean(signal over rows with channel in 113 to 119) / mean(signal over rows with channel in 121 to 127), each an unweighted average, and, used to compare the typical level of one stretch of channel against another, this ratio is 1.00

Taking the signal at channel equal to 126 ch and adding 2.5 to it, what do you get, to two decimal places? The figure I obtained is 6.62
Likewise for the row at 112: 6.66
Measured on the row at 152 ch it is 5.19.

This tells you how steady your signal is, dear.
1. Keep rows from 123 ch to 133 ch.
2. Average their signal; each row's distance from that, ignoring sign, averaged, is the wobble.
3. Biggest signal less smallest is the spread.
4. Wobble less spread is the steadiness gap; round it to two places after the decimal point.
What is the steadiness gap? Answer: -0.04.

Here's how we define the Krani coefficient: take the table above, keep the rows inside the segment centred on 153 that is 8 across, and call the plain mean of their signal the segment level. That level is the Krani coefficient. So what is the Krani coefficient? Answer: 3.12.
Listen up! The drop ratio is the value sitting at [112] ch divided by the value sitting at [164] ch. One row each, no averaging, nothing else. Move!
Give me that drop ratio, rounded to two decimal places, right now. 0.98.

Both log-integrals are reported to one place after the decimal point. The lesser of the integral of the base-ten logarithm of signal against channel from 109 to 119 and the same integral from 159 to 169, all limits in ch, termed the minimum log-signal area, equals 6.2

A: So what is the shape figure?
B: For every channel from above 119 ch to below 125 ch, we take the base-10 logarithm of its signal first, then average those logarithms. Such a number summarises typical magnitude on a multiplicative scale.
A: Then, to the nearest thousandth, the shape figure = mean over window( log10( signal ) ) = 0.619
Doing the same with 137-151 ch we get 0.591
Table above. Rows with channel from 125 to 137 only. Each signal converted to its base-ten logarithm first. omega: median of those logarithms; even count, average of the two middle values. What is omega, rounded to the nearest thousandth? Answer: 0.613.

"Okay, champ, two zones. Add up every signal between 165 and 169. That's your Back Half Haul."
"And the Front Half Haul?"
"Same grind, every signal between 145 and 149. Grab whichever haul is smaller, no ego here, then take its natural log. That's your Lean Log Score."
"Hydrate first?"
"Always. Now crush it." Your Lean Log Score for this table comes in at 2.03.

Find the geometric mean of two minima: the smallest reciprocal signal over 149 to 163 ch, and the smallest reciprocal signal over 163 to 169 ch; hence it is 0.237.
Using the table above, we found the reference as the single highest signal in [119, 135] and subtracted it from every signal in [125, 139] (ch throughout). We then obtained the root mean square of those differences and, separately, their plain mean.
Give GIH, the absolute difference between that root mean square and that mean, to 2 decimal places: 0.12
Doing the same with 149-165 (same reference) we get 1.33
